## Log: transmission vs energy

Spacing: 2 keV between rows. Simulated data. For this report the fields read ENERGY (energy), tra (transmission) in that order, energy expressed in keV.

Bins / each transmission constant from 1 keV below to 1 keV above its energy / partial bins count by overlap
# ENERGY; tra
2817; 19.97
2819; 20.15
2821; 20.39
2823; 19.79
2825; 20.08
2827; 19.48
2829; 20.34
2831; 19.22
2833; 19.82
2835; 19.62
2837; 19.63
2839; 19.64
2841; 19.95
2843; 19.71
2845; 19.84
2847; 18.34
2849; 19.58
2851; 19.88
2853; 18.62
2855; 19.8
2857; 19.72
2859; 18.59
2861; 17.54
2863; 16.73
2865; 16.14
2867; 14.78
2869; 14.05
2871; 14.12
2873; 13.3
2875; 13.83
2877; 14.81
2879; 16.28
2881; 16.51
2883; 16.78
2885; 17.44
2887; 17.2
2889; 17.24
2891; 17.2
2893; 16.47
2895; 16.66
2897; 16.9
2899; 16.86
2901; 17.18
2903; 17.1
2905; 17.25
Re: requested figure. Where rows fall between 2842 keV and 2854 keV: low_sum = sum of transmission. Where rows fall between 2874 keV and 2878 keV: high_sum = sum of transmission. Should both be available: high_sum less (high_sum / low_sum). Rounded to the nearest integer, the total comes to 28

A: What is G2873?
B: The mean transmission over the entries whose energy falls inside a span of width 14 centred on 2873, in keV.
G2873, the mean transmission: 14.5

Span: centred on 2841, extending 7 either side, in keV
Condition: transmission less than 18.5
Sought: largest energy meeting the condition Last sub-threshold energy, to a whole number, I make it 2847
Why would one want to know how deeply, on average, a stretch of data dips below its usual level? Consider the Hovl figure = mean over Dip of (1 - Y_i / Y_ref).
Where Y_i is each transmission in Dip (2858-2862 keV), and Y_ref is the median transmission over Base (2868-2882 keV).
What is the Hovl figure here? -0.28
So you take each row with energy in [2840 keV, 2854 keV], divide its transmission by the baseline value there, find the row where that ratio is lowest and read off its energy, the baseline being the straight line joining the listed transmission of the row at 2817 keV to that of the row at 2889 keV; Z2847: 2847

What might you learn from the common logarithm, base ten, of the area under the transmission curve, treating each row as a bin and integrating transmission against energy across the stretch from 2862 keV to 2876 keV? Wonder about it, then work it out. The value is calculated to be 2.31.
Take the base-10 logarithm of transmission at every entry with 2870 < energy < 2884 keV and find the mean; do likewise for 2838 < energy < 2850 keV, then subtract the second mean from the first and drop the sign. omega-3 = 0.113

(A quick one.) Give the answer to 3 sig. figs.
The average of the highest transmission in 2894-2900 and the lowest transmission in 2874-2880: 15.4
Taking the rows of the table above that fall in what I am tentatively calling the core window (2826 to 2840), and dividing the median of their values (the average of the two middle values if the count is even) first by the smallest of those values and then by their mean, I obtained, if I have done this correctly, 0.052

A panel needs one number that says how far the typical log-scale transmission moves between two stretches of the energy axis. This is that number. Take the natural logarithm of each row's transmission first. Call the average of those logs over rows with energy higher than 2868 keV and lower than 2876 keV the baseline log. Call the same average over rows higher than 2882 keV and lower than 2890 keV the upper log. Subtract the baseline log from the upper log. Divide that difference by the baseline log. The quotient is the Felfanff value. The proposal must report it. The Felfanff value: 0.082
